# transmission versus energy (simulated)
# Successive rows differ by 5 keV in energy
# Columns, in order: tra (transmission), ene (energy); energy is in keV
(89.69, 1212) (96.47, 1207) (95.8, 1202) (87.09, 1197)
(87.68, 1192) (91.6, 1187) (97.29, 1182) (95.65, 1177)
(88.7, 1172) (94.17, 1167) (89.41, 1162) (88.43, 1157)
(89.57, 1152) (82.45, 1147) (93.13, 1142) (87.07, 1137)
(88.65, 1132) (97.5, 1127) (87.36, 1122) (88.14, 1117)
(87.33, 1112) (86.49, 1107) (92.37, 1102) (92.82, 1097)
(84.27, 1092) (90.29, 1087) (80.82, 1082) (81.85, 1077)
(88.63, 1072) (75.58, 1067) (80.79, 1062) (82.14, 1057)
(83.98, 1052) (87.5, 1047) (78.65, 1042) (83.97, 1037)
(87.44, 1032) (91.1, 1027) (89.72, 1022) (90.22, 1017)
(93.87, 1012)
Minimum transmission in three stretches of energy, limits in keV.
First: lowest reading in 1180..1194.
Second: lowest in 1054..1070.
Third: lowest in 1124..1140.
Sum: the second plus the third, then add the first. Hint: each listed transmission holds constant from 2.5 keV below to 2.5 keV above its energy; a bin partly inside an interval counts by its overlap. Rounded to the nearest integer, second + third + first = 250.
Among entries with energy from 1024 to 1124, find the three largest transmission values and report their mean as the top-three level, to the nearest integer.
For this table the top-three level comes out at 92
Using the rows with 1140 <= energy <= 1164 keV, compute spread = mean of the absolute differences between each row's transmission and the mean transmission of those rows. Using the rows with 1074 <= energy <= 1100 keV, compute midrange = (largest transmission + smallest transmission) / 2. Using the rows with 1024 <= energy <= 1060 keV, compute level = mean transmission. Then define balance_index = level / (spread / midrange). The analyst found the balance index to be 2920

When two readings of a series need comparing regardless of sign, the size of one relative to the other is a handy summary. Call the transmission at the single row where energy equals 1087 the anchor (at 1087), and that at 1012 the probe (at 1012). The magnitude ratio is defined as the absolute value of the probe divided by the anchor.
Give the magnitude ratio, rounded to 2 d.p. 1.04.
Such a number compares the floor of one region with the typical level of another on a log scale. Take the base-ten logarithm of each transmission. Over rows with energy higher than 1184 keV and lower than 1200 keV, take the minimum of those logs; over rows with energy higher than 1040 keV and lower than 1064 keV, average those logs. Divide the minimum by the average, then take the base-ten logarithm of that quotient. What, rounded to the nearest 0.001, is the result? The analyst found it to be 0.005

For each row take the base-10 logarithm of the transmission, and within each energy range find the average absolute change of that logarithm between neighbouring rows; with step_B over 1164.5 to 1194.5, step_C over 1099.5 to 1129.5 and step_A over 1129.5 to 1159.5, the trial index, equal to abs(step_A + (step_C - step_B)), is 0.022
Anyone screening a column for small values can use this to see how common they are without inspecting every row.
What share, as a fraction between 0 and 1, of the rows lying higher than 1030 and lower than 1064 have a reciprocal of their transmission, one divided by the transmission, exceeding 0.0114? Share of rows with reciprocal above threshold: 1.0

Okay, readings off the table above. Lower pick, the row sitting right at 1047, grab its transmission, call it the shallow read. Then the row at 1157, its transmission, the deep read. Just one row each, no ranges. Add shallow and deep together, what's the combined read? 176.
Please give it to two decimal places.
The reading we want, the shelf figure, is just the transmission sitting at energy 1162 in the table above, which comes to 89.41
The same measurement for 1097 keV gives 92.82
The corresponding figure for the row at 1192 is 87.68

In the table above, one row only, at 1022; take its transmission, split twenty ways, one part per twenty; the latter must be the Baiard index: 4.5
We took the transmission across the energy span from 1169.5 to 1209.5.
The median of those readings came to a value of 93.6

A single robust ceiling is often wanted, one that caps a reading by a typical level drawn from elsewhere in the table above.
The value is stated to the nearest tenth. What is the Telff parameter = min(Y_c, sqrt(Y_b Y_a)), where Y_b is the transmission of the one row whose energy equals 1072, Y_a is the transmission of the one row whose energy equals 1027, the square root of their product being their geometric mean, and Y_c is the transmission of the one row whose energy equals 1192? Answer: 87.7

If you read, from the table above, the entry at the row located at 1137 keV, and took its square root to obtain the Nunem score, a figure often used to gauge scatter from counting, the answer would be 9.33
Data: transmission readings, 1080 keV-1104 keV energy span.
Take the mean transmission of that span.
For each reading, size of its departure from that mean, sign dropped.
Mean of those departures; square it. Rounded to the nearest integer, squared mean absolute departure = 20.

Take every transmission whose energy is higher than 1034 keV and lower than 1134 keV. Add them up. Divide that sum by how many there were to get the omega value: 86.0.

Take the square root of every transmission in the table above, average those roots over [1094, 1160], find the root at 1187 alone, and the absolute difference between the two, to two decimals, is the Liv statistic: 0.12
